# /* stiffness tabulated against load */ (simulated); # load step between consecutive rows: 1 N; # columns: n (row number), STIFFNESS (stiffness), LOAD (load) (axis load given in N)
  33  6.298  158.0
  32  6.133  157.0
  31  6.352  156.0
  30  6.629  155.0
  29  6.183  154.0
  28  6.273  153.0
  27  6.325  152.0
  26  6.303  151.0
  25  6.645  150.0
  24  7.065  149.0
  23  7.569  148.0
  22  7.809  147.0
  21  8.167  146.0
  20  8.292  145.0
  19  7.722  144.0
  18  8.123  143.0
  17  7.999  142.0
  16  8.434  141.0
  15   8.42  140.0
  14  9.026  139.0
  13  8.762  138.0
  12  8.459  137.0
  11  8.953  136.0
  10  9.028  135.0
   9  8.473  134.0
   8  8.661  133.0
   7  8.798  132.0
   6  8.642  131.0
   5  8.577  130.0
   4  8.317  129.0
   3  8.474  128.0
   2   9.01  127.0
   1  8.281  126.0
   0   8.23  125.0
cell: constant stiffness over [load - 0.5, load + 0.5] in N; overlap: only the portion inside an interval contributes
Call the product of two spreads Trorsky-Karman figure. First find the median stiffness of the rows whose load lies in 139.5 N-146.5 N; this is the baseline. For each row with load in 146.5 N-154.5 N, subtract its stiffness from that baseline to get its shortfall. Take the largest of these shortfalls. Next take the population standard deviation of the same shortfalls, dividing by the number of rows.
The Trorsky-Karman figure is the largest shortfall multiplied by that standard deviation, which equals 1.2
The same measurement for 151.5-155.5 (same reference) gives 0.3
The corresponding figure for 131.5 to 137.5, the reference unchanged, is -0.1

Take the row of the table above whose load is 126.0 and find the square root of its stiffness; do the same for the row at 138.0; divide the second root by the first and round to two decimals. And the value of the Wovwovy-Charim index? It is 1.03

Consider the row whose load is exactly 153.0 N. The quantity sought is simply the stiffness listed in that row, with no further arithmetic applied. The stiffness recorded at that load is 6.273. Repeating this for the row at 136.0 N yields 8.953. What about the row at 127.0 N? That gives 9.01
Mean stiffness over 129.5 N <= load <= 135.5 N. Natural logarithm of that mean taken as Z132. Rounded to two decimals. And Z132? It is 2.16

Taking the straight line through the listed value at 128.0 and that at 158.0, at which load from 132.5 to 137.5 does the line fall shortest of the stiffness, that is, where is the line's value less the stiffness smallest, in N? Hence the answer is 135.0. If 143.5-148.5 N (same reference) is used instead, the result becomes 145.0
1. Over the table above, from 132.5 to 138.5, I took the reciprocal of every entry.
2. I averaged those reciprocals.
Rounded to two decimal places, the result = 0.11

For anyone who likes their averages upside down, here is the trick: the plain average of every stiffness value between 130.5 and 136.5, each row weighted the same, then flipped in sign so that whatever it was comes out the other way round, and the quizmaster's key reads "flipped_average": -8.8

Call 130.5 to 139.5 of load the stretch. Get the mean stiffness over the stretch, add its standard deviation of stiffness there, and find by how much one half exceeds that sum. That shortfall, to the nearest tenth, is -8.5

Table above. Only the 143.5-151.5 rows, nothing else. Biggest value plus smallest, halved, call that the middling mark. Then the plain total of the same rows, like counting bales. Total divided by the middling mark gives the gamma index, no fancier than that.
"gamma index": 8.16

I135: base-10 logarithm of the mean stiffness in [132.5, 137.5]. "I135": 0.94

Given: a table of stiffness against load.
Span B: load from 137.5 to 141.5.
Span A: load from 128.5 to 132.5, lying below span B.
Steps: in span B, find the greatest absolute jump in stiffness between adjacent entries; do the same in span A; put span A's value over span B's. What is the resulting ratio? 0.43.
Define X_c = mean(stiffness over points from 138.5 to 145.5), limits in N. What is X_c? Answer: 8.3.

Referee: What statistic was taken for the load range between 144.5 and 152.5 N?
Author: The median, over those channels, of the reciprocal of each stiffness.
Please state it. 0.137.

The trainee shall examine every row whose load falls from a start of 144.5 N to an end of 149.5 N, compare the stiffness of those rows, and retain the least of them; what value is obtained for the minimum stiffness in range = 7.065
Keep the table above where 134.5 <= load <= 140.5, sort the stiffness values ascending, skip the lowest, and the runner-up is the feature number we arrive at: 8.459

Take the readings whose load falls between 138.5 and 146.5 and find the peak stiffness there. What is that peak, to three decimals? 9.026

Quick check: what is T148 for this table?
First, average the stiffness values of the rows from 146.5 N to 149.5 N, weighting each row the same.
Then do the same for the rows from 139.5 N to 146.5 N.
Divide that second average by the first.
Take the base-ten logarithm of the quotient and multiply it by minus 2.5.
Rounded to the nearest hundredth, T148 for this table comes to -0.10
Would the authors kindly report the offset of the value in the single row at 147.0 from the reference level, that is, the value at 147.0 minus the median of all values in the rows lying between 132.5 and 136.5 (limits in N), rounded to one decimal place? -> -1.0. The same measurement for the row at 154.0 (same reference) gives -2.6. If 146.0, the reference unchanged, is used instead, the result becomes -0.6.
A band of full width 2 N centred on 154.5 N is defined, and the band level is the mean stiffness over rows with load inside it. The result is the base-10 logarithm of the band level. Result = 0.81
